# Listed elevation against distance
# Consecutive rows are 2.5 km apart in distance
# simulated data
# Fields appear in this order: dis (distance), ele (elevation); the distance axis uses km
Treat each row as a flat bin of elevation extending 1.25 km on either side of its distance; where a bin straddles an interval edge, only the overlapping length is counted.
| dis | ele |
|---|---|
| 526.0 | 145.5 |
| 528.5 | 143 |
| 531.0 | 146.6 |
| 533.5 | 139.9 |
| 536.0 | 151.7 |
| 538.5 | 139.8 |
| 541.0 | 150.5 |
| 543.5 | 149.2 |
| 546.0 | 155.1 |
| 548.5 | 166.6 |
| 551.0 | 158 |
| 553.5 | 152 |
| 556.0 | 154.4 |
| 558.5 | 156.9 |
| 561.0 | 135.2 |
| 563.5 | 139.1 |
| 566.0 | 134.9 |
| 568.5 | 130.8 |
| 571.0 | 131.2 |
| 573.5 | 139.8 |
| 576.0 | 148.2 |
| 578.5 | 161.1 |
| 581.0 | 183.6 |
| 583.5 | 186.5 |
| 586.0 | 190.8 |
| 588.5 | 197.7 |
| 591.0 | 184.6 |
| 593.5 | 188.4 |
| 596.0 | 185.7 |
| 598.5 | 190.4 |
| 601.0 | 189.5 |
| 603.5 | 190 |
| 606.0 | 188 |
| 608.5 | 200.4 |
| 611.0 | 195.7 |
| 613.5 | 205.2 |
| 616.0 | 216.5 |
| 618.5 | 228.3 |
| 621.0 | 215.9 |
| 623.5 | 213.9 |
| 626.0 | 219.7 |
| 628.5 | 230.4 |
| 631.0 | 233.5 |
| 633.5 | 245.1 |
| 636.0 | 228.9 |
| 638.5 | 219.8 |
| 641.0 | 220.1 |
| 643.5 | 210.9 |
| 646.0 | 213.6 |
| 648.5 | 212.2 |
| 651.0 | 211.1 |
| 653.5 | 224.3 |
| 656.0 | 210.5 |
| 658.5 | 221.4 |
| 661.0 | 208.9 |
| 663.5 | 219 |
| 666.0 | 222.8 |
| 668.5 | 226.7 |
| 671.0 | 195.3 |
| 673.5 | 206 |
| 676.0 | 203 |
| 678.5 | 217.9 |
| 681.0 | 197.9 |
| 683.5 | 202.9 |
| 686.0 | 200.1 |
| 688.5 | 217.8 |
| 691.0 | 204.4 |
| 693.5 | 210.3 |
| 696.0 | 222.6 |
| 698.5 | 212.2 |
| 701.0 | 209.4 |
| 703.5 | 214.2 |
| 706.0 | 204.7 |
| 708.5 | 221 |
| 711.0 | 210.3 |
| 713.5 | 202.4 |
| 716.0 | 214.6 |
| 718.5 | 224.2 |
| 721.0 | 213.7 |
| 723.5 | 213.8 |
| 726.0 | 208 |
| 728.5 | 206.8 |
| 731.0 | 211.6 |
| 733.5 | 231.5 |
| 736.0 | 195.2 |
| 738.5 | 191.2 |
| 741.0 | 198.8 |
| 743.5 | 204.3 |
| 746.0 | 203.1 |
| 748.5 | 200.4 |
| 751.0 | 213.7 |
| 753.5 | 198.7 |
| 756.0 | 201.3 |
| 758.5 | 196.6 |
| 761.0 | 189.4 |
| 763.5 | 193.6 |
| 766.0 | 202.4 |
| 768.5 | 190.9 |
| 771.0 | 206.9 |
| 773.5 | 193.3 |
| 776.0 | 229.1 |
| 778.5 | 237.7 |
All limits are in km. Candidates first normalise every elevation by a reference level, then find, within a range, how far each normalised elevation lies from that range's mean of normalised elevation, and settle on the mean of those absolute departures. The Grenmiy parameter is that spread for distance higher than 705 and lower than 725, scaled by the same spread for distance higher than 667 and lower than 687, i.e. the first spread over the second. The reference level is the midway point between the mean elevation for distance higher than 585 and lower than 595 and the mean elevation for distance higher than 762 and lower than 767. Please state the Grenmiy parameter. 0.68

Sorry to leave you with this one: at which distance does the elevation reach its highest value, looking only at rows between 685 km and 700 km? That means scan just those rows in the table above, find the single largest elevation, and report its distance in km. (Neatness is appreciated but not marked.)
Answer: 696.0 km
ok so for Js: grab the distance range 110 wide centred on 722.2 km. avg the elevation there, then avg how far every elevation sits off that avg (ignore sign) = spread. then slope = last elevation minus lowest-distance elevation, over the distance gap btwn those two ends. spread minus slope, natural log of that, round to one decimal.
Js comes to 2.1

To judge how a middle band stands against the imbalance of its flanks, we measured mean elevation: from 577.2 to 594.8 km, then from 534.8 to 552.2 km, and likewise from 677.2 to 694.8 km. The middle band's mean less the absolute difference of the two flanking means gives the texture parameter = 130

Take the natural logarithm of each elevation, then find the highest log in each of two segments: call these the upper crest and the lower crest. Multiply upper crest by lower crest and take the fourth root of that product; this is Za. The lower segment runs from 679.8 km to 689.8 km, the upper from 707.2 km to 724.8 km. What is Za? 2.32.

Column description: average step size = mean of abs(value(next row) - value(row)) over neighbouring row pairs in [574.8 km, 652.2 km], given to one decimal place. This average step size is 7.1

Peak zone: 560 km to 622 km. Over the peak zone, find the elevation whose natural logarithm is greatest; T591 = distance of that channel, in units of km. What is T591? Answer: 618.5 km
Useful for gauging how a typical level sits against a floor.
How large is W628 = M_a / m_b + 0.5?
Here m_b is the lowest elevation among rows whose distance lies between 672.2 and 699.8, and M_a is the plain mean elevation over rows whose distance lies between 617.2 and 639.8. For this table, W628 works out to 1.64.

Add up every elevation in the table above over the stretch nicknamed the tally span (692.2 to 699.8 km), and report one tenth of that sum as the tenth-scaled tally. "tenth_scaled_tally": 65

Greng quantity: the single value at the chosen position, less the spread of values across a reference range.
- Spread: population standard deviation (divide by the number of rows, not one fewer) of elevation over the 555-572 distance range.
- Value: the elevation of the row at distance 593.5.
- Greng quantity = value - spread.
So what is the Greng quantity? 178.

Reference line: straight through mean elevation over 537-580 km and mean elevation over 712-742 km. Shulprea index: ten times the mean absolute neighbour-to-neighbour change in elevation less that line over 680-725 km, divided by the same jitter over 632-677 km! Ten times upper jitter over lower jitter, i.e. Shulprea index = 9.8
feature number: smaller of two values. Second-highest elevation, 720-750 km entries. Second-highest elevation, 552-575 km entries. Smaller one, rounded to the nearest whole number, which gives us 154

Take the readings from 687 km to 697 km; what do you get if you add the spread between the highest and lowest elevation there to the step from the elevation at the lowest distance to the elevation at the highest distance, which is 23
